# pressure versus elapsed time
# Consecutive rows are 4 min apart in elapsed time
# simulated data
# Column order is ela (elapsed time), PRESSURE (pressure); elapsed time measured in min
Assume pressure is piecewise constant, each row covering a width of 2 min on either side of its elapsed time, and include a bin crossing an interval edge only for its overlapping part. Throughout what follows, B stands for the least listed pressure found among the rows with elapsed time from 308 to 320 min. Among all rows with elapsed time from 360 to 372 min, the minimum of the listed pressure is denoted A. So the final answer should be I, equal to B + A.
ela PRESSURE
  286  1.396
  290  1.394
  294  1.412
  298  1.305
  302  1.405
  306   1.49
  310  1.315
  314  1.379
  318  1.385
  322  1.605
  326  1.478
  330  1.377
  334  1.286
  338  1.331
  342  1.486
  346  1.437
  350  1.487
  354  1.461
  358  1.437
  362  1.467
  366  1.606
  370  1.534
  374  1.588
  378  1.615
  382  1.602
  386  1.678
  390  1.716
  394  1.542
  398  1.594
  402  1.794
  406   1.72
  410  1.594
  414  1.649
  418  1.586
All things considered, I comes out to 2.78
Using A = 1.467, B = 1.315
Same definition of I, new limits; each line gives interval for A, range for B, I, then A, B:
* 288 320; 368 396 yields 2.84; 1.305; 1.534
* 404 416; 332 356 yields 2.88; 1.594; 1.286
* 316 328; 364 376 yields 2.92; 1.385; 1.534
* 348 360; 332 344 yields 2.72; 1.437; 1.286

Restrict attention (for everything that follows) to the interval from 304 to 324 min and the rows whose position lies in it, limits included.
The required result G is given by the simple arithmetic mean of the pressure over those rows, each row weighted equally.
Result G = 1.43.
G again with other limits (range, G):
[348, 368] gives 1.49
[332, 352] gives 1.41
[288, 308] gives 1.40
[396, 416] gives 1.67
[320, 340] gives 1.42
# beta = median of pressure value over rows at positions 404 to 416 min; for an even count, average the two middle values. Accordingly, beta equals 1.65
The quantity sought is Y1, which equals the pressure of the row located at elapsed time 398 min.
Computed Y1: 1.594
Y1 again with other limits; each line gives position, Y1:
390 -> 1.716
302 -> 1.405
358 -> 1.437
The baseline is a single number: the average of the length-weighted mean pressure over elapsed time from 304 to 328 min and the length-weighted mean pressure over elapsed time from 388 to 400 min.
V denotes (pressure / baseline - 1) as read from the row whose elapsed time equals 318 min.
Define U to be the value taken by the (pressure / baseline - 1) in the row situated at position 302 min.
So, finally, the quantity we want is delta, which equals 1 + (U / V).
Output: 1.9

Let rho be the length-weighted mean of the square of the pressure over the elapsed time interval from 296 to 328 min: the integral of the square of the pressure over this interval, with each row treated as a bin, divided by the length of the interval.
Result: 2.03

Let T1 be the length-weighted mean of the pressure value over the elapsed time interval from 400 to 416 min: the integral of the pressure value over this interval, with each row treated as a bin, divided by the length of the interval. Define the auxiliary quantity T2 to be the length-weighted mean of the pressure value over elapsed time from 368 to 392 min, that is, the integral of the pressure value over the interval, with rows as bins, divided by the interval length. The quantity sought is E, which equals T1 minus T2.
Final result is 0.07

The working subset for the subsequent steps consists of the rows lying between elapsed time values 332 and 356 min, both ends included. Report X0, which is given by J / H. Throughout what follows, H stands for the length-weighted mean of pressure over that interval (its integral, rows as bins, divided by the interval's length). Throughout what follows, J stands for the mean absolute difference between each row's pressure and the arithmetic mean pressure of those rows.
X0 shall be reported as 0.050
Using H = 1.41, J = 0.071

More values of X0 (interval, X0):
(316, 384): 0.053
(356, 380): 0.040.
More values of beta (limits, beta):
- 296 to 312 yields 1.36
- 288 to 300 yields 1.39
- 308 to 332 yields 1.38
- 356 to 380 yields 1.56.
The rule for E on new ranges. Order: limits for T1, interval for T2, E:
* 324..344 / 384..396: -0.25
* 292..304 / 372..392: -0.27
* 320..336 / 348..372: -0.06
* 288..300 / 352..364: -0.08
